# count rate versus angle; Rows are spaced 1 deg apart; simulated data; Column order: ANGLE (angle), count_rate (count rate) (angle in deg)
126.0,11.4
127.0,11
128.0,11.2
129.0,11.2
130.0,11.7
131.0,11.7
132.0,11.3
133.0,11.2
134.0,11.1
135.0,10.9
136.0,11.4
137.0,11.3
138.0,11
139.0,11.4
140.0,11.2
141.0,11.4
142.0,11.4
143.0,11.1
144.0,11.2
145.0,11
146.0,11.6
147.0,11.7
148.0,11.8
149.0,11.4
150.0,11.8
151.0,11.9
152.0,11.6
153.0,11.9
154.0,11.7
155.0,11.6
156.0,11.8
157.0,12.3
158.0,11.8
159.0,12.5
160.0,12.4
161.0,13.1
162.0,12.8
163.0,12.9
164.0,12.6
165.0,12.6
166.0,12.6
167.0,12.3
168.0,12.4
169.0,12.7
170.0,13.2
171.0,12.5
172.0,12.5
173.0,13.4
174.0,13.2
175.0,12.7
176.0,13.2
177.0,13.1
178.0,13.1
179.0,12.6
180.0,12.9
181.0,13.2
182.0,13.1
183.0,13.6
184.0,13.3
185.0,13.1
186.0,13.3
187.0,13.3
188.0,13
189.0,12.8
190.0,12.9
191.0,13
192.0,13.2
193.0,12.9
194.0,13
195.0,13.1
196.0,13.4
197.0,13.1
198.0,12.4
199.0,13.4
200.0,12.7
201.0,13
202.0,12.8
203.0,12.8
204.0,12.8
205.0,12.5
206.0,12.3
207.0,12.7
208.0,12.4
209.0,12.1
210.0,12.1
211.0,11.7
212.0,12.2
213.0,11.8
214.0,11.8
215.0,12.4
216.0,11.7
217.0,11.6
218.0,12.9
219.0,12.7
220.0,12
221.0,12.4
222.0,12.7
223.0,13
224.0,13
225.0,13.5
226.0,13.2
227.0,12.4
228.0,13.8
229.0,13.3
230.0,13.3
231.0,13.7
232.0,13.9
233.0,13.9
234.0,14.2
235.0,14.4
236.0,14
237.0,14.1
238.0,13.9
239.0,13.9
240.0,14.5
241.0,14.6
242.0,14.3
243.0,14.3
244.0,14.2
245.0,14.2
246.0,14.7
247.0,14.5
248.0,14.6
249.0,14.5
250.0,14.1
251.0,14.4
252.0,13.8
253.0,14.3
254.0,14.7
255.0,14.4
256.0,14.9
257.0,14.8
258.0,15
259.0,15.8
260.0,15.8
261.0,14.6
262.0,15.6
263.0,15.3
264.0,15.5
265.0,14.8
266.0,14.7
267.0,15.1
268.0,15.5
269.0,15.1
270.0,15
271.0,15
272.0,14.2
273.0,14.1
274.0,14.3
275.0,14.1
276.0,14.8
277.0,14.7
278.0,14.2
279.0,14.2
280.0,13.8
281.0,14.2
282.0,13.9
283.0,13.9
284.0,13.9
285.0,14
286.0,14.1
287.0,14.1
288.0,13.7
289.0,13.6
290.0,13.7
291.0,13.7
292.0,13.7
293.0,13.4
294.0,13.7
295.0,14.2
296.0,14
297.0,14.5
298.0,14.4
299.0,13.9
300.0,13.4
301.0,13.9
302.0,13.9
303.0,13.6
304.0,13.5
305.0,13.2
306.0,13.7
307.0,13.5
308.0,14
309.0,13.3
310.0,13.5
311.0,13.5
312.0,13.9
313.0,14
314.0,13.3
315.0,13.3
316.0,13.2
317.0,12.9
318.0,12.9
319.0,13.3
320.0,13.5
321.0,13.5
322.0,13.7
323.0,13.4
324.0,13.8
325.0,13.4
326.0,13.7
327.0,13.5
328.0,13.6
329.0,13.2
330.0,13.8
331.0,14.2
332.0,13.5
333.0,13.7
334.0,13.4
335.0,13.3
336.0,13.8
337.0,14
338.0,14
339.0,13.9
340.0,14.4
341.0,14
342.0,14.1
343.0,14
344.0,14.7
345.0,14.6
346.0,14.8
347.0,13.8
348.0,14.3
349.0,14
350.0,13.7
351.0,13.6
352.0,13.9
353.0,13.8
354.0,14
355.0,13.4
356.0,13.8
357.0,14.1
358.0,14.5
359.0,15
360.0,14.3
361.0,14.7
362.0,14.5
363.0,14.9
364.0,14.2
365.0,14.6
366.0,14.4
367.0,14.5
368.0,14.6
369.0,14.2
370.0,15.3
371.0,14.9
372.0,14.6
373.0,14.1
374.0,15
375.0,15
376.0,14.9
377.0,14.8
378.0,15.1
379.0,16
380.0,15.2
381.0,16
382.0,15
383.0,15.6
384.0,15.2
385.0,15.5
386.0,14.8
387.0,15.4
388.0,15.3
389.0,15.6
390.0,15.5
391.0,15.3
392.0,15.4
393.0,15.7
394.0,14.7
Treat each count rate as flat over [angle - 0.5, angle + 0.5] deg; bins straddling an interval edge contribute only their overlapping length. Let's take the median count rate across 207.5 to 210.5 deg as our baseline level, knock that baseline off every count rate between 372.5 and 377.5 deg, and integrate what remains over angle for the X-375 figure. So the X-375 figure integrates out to 13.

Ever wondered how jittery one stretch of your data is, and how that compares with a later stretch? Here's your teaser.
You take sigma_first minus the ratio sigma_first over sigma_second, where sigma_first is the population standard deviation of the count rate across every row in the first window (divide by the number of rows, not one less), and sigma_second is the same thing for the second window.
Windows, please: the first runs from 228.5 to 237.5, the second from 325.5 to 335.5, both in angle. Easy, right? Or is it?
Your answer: -0.96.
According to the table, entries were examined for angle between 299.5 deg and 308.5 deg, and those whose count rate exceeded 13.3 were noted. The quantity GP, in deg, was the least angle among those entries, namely 300.0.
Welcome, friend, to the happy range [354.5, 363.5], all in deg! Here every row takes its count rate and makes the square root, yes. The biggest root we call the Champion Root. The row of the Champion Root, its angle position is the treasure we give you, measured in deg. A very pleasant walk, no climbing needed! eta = 359.0 deg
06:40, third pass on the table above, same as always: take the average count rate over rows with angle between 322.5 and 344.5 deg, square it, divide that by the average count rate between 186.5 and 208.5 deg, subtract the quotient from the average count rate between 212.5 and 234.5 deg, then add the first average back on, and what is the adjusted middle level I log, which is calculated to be 11.9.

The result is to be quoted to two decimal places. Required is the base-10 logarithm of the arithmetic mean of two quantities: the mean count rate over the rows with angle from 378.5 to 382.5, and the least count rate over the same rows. 1.18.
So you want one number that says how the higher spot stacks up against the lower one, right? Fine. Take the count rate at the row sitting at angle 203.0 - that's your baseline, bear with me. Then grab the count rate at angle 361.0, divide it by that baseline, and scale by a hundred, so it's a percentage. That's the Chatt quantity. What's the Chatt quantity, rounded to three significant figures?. 115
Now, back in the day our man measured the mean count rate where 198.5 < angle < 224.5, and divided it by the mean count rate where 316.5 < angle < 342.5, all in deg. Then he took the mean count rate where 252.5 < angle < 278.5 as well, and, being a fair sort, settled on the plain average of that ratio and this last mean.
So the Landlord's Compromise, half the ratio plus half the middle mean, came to 7.89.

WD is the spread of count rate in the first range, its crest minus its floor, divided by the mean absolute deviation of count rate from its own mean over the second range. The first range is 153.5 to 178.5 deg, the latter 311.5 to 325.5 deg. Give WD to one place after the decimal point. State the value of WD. 7.1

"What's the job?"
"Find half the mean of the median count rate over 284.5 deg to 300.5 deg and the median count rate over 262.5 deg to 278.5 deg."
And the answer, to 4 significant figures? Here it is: 7.150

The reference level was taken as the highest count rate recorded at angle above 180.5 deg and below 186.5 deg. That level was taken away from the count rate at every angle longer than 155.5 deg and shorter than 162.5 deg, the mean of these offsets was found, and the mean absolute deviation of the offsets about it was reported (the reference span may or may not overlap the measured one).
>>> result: 0.36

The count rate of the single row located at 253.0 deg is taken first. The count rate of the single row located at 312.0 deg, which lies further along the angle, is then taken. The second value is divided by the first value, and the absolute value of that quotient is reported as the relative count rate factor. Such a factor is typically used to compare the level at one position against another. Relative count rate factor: 0.97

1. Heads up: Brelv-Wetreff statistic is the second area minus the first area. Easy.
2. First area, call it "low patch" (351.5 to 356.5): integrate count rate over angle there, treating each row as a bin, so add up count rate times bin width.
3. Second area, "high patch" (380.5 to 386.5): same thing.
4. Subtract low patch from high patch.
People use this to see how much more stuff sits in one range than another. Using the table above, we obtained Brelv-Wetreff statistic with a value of 23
